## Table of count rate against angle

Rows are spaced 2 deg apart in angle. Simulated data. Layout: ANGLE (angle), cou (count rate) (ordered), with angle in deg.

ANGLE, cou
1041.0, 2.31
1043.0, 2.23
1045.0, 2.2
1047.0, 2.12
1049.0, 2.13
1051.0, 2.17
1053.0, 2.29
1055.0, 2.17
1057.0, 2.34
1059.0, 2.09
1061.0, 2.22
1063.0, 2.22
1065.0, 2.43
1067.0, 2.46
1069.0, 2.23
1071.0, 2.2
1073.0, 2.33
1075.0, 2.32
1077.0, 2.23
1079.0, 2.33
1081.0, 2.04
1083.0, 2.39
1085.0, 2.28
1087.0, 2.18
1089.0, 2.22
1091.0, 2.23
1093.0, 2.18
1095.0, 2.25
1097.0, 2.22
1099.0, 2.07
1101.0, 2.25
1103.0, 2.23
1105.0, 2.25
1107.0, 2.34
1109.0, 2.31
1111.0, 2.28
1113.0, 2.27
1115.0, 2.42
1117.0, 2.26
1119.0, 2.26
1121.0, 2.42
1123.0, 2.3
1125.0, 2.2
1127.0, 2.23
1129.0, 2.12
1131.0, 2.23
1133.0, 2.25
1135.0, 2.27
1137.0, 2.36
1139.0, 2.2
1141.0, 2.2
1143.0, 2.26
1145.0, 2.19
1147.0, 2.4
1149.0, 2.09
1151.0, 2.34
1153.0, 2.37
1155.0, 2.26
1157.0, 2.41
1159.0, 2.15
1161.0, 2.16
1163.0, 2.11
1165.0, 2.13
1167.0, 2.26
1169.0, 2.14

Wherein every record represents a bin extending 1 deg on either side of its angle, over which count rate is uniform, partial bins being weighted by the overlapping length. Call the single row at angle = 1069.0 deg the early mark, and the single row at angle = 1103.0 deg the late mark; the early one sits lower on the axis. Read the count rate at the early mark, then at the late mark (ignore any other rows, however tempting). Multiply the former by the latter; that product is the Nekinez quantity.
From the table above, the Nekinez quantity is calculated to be 4.97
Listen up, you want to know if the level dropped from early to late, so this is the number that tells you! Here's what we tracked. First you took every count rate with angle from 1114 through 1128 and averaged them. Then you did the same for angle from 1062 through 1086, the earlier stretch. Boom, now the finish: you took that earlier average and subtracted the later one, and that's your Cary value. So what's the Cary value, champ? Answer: -0.010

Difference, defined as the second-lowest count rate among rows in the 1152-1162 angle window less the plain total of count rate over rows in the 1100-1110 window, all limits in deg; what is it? -9.22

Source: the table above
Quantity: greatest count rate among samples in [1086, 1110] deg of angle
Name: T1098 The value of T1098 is 2.34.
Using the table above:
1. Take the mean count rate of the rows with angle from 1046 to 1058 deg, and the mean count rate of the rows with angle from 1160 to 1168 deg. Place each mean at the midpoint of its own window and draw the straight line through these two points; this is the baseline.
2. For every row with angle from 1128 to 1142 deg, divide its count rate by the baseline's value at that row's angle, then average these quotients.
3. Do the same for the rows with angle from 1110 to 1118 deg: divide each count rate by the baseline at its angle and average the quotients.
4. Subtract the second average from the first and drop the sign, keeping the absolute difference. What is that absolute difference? 0.0308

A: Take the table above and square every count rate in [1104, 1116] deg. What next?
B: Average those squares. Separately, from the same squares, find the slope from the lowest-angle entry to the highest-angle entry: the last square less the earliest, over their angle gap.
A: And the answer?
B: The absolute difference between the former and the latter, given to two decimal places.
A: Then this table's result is 5.27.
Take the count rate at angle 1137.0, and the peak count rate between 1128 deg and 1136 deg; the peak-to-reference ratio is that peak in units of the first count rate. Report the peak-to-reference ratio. 0.96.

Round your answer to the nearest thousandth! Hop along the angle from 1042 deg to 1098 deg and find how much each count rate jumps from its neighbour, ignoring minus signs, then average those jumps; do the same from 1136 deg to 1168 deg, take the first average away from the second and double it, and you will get 0.033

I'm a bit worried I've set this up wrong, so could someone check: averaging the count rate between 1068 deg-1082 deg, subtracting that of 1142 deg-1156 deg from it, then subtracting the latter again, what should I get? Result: -2.31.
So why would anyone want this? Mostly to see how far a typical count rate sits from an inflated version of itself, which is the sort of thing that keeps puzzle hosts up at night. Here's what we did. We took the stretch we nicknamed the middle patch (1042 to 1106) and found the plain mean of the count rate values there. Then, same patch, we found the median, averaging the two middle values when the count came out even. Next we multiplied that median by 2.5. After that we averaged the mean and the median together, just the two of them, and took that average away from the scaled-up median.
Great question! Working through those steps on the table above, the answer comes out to 3.34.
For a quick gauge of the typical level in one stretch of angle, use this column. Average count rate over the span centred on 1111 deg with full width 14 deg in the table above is 2.30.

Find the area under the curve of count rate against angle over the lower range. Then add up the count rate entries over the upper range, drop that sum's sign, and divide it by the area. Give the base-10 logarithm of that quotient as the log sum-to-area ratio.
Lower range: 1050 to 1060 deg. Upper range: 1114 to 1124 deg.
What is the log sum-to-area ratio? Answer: -0.278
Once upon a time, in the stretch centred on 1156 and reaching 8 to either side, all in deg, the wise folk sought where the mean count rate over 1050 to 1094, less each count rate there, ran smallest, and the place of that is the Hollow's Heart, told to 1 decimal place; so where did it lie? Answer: 1157.0 deg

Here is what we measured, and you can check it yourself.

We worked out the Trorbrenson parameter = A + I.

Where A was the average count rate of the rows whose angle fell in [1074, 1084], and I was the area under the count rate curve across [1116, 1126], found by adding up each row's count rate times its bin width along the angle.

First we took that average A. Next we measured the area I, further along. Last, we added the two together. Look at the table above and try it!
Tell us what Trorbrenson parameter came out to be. 25.1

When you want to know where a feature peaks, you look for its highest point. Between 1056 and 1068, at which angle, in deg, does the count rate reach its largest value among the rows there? 1067.0 deg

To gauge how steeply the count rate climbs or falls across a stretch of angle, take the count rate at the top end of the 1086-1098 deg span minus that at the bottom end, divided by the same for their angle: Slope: 0.0040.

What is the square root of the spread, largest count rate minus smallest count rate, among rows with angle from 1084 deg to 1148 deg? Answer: 0.59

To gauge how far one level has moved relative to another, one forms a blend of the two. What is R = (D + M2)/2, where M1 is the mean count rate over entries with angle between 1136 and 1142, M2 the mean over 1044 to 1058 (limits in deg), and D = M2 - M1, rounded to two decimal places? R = 1.08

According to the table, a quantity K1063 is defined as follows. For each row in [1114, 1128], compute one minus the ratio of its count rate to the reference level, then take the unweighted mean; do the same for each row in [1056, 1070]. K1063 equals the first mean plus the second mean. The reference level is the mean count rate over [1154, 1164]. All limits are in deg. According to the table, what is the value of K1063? -0.07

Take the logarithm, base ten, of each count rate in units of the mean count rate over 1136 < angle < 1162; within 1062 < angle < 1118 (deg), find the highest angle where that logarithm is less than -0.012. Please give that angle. 1099.0 deg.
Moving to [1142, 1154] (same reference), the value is 1149.0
